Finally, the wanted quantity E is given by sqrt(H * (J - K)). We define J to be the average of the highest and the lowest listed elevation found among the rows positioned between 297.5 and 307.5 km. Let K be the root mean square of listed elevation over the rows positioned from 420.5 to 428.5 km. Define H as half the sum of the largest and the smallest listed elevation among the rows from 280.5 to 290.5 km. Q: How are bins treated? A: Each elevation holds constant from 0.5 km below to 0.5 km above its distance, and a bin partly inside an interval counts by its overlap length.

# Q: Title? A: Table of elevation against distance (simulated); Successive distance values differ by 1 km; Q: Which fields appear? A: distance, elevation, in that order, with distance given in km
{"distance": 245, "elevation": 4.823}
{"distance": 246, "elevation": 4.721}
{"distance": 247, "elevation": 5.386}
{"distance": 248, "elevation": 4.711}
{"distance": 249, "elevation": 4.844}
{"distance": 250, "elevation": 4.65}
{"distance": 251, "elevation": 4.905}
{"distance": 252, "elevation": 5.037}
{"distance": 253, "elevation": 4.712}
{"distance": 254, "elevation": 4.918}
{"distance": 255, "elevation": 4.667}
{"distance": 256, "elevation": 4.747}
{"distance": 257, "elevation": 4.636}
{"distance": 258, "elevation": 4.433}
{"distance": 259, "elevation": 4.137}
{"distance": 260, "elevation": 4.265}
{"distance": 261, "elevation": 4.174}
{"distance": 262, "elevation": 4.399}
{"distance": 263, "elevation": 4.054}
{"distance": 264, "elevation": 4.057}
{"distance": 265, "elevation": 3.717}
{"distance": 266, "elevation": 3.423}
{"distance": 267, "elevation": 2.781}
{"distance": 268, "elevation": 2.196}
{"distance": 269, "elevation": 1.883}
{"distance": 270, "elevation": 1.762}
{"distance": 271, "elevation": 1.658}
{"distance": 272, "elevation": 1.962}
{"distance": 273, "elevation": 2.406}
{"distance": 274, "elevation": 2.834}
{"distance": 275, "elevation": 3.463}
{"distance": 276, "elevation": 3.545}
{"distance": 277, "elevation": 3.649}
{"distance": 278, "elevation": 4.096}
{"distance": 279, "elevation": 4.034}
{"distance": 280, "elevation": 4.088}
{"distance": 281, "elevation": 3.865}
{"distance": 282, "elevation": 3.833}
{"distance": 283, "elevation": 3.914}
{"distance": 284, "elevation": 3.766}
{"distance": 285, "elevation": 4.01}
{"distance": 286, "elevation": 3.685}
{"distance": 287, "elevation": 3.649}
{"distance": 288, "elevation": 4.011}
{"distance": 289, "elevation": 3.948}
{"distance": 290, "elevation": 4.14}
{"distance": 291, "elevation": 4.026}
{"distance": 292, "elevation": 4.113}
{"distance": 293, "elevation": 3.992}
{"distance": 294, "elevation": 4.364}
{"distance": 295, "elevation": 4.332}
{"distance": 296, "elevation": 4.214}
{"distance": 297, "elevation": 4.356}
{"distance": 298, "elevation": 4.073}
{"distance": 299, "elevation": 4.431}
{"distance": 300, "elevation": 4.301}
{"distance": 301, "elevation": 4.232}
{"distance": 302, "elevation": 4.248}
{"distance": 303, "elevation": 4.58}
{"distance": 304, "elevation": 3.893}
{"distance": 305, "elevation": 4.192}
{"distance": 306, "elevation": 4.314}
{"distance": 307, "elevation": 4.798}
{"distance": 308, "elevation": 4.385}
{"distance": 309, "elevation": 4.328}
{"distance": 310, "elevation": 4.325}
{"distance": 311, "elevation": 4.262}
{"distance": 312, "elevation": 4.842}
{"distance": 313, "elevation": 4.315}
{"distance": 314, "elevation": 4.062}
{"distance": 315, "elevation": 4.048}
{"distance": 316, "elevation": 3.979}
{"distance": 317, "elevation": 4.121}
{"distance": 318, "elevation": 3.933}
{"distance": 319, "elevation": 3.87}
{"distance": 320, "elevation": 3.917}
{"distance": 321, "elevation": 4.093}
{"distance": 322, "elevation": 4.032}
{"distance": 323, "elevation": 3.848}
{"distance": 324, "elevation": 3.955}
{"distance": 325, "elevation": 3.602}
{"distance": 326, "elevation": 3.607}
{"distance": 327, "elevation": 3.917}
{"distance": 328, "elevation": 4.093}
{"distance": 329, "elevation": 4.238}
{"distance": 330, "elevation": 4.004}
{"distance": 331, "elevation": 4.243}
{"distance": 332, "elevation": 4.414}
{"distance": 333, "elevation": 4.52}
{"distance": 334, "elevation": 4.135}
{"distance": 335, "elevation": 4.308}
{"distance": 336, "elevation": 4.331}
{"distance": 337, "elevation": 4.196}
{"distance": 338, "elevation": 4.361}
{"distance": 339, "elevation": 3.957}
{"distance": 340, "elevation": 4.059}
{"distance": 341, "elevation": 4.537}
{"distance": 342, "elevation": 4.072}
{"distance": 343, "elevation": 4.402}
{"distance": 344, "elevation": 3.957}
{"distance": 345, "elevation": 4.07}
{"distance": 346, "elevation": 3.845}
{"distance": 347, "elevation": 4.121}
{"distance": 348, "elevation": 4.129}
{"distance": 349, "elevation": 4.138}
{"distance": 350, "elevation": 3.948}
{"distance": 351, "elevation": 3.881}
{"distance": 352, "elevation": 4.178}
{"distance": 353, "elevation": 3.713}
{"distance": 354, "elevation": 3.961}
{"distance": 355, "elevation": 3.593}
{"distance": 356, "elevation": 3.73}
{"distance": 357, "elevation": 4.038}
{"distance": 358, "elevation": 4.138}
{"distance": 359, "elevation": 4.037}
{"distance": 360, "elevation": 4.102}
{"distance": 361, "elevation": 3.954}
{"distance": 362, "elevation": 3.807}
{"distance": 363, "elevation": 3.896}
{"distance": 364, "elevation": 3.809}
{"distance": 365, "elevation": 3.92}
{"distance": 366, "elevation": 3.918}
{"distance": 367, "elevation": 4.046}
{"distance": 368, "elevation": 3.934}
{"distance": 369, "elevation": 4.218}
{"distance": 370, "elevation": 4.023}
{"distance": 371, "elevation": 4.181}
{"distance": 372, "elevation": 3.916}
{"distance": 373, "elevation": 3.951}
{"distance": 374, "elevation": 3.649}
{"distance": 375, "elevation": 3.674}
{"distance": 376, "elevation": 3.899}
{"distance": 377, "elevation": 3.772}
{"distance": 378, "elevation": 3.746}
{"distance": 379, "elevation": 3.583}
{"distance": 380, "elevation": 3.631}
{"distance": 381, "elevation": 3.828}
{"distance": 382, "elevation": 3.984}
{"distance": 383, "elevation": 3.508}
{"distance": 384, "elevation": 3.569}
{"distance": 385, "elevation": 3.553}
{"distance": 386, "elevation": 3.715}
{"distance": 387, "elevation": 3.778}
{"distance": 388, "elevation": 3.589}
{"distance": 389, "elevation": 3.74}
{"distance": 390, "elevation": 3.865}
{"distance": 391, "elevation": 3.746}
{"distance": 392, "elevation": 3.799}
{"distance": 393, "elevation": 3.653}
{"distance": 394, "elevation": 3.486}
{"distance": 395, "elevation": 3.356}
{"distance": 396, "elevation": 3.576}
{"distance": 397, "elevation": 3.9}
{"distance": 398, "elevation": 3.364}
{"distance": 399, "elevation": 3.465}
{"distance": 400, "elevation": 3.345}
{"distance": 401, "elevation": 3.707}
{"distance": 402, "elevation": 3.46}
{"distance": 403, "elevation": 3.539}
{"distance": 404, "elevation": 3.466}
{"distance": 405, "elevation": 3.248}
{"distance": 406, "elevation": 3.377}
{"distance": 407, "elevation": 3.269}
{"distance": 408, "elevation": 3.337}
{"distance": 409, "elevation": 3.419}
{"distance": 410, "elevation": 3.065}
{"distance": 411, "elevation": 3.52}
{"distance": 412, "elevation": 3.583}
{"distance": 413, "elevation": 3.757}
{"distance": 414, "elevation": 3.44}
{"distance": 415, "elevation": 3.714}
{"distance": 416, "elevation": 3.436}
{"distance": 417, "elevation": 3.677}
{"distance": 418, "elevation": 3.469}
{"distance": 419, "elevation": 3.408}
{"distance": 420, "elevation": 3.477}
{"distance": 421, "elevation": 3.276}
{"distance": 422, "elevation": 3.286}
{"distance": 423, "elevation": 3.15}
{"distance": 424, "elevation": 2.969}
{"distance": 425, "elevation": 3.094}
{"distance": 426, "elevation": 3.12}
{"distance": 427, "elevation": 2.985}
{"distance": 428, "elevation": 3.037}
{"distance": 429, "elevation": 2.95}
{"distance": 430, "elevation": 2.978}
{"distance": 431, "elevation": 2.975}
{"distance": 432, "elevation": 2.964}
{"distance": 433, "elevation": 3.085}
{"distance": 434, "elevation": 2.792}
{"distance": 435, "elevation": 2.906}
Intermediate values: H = 3.9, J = 4.3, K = 3.1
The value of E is 2.2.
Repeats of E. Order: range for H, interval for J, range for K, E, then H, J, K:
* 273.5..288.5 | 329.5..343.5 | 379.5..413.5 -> 1.5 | 3.5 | 4.2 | 3.6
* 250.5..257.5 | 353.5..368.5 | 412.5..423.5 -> 1.4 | 4.8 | 3.9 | 3.5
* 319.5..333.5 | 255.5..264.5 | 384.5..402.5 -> 1.8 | 4.1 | 4.4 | 3.6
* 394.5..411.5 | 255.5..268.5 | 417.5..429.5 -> 1.0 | 3.5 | 3.5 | 3.2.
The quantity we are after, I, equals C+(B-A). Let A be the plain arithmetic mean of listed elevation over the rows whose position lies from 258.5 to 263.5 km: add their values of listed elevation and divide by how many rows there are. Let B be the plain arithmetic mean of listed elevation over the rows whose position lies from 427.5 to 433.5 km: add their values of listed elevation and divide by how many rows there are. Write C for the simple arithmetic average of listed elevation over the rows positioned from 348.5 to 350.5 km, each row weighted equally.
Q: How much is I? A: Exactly 2.8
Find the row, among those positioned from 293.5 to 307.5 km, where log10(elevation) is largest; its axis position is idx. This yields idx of 307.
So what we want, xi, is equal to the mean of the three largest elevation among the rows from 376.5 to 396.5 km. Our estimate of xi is 3.9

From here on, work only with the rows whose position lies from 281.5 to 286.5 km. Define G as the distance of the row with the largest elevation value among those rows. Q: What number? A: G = 285 km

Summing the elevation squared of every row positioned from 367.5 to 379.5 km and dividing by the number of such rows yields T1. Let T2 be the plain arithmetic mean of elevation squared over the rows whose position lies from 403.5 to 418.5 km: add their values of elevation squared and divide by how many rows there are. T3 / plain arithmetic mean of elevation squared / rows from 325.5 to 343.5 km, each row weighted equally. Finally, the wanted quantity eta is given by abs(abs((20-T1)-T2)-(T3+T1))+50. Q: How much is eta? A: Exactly 76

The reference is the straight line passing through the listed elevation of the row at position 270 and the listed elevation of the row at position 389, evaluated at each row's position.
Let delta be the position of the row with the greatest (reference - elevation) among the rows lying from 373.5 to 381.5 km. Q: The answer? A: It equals 379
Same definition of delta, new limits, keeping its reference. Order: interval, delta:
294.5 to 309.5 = 304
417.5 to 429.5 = 429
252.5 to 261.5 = 259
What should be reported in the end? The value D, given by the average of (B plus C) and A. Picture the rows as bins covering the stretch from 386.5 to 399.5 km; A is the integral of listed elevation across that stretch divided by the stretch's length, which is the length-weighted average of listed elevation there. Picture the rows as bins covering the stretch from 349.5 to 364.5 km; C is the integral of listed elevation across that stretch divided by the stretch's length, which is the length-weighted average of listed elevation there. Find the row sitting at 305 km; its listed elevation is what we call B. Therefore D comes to 5.9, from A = 3.6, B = 4.192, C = 3.9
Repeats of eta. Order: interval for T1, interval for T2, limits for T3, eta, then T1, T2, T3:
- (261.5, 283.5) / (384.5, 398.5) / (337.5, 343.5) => 75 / 11.4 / 13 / 17.9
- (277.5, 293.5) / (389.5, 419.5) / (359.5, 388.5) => 72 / 15.6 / 12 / 14.7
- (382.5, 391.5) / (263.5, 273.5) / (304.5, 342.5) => 80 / 13.5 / 7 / 17.4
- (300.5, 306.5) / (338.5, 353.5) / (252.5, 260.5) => 74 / 18.0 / 17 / 20.9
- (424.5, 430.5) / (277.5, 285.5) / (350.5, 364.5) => 70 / 9.2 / 16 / 15.4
